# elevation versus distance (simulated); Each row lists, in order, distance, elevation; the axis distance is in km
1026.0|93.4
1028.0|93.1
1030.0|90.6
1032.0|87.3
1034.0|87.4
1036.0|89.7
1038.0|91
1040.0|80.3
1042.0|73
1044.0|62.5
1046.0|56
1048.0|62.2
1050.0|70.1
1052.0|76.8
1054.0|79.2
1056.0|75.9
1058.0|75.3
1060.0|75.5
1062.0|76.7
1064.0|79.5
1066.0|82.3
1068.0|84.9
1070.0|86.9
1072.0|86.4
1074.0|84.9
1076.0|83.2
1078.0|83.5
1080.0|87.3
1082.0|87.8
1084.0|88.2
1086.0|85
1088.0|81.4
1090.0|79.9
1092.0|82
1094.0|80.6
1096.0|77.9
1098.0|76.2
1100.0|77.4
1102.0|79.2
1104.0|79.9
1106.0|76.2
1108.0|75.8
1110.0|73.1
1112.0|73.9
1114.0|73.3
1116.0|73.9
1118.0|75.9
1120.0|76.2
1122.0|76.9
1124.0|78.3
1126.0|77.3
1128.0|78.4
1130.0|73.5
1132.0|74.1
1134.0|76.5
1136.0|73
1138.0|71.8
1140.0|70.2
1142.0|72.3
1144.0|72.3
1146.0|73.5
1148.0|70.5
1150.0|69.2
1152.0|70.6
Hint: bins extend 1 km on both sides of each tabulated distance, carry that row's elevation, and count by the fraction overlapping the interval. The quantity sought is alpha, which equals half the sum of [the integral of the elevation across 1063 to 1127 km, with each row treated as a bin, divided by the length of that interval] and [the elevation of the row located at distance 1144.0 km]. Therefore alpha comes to 76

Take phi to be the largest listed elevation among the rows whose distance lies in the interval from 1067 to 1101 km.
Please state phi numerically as 88.2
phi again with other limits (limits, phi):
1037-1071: 91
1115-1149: 78.4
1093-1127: 80.6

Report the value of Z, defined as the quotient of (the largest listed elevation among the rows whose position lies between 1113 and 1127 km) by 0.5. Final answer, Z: 157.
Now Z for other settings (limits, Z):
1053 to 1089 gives 176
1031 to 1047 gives 182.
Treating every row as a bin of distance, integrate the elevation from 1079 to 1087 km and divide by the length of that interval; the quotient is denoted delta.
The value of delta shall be 87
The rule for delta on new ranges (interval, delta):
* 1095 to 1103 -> 78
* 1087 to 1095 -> 81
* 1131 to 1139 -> 74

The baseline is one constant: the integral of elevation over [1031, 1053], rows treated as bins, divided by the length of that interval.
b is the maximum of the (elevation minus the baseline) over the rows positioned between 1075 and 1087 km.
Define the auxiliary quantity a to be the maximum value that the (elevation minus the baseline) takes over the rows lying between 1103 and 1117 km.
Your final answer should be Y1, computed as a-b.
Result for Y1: -8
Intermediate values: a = 4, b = 12.2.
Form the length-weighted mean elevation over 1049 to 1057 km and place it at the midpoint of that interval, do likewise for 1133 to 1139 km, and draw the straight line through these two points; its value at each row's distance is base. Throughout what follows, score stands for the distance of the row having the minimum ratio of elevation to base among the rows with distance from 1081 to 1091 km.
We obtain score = 1090.0 km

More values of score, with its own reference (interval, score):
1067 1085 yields 1076.0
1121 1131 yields 1130.0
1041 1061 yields 1046.0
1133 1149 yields 1140.0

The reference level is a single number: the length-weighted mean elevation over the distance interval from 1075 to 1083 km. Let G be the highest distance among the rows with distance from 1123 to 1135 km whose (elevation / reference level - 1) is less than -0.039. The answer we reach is 1134.0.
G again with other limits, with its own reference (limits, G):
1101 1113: 1112.0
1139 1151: 1150.0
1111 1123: 1122.0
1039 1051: 1050.0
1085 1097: 1096.0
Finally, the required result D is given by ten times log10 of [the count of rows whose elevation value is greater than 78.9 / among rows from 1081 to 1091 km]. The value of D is 7.0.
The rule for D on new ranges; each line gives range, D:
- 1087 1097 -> 6.0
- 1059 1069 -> 4.8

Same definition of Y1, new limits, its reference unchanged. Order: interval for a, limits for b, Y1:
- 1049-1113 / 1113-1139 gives 10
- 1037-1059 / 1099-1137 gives 11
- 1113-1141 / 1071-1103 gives -10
